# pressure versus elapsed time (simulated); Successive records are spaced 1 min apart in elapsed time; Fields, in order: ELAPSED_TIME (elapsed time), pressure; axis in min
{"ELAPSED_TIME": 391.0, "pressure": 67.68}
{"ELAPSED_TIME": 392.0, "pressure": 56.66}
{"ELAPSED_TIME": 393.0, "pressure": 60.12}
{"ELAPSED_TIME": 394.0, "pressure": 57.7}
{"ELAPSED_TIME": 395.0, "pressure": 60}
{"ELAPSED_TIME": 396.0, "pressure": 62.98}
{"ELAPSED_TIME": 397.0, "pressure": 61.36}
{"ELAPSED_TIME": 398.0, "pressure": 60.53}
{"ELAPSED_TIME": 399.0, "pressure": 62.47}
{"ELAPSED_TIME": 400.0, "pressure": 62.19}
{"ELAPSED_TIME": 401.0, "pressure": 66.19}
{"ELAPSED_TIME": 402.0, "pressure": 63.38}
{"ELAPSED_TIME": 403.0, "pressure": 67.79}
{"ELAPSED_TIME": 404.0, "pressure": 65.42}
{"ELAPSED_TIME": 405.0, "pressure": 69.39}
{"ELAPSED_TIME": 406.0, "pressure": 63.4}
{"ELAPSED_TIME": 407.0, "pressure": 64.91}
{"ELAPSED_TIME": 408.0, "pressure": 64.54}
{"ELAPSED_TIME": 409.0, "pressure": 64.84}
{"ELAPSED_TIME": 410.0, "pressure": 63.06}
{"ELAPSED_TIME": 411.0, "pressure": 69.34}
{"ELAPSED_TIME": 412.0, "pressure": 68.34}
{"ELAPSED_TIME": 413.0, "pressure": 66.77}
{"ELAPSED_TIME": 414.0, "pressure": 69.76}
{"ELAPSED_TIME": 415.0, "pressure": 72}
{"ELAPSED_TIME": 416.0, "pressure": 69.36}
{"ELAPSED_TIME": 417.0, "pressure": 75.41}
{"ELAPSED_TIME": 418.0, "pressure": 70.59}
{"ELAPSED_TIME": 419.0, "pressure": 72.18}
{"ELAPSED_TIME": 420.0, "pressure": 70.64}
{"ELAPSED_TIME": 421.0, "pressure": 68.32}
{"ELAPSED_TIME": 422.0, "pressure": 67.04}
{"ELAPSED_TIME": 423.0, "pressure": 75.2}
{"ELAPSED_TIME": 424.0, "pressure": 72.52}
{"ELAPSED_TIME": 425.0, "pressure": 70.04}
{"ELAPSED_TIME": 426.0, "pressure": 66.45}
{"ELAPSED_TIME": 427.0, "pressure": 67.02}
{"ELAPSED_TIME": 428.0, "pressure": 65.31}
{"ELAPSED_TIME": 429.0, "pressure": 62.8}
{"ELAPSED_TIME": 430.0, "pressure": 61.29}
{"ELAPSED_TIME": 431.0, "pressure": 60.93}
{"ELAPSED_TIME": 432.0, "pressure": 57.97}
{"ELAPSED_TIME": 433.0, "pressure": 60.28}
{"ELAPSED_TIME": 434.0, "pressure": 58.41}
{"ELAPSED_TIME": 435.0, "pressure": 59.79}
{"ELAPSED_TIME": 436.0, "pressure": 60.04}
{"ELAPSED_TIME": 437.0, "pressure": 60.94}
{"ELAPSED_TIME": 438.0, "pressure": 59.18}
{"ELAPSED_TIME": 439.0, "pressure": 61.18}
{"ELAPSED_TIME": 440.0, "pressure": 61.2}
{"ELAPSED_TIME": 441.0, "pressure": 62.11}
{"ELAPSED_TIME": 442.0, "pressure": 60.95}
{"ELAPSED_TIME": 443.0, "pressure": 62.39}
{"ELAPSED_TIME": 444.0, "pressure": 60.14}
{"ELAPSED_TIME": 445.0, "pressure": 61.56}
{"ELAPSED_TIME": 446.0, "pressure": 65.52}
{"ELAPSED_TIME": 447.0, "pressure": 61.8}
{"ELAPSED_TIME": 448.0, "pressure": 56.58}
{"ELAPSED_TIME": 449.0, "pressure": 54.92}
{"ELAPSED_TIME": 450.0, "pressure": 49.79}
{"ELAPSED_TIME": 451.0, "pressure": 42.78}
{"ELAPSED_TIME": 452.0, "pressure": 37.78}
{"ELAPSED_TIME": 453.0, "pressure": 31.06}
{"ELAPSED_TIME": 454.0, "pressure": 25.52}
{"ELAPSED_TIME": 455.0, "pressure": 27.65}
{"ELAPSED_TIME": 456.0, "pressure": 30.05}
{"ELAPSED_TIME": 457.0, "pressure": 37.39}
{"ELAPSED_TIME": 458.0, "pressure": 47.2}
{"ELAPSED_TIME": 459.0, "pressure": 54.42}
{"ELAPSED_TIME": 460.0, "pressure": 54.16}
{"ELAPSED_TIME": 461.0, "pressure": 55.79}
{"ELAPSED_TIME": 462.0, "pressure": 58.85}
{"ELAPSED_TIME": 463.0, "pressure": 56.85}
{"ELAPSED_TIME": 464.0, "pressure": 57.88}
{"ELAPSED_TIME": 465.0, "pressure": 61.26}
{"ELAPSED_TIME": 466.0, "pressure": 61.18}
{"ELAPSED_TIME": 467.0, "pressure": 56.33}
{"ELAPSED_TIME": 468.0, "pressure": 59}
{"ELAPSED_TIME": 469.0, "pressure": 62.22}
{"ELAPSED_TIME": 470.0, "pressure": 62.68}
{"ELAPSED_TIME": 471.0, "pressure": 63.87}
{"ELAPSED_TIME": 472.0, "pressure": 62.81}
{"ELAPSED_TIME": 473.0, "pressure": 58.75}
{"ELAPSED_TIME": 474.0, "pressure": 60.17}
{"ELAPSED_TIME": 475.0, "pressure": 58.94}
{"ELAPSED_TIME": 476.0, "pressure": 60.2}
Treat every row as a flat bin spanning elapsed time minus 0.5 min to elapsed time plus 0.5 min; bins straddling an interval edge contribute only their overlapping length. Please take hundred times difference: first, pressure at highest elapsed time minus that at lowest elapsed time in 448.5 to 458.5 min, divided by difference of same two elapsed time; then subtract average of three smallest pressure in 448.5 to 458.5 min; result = -2860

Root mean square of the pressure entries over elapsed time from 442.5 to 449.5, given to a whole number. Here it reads 61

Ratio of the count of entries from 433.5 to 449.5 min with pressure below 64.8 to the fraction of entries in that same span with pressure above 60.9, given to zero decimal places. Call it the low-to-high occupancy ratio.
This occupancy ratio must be 27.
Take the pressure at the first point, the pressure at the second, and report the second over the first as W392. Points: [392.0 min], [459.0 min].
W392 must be 0.96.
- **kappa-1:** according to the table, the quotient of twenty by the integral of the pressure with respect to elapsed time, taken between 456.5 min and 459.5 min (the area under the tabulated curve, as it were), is 0.144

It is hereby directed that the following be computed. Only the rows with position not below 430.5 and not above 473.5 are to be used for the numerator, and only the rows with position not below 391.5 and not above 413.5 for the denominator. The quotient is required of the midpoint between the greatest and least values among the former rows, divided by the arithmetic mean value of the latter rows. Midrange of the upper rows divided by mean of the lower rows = 0.71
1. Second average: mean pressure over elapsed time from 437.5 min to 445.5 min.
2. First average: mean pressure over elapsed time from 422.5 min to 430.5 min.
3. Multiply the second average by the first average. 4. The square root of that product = 64.3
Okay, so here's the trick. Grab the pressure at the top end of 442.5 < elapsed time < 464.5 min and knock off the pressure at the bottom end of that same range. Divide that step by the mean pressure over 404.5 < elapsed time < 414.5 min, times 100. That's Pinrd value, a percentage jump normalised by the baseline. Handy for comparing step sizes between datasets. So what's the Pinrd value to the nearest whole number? -7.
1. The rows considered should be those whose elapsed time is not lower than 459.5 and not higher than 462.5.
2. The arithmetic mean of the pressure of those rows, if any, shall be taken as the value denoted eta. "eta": 56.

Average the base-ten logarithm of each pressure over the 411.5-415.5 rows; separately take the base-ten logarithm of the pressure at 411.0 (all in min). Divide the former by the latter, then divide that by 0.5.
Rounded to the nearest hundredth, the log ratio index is 2.00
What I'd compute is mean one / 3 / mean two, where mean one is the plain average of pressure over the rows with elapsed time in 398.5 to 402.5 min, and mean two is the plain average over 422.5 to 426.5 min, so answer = 0.298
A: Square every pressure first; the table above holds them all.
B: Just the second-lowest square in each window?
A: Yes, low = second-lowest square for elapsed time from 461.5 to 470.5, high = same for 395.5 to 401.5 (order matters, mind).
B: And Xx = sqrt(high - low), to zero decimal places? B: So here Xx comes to 23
